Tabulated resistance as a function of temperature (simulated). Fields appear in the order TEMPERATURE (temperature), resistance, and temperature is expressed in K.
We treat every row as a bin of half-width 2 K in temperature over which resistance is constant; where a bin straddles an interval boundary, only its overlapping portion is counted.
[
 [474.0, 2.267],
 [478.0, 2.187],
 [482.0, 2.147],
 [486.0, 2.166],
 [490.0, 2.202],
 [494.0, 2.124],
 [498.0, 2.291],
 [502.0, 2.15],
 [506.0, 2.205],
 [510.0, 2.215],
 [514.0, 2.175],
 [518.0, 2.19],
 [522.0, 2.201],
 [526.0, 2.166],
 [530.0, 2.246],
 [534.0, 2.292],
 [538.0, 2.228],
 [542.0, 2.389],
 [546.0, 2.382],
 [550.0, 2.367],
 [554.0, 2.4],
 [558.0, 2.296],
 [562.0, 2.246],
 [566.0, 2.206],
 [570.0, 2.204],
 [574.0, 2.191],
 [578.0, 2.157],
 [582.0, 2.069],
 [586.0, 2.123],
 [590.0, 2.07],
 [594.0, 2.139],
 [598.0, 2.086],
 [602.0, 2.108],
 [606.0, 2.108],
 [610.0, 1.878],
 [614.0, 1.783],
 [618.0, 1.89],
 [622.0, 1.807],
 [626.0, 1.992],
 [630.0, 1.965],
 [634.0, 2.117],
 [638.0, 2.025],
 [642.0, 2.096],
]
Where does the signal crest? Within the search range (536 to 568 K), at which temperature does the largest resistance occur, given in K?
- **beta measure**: 554.0 K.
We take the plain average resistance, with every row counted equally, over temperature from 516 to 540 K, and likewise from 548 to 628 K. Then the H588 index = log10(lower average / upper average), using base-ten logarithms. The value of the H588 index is 0.023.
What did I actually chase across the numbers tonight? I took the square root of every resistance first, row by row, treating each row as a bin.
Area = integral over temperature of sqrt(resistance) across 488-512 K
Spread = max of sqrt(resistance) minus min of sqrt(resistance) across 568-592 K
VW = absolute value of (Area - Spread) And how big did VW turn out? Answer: 35.5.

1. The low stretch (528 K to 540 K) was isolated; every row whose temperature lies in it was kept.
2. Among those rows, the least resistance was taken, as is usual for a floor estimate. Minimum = 2.228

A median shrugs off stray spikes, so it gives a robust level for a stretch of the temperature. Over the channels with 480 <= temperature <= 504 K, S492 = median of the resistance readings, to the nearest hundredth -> 2.16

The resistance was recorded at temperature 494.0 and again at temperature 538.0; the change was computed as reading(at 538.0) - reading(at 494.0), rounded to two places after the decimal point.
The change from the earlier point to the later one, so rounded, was 0.10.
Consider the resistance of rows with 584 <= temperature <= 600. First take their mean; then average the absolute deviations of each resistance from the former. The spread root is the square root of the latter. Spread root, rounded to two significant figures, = 0.16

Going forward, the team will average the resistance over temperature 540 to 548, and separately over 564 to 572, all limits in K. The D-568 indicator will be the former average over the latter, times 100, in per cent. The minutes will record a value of 108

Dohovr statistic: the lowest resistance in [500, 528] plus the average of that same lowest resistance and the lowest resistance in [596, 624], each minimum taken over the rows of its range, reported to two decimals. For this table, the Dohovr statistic 4.12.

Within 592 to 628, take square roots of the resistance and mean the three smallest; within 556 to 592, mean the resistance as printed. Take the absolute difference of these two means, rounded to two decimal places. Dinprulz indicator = 0.82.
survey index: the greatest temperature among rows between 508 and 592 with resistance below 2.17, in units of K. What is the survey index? 590.0 K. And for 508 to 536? 526.0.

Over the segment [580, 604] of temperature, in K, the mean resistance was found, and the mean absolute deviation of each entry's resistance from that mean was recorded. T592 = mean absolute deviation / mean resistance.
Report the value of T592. 0.012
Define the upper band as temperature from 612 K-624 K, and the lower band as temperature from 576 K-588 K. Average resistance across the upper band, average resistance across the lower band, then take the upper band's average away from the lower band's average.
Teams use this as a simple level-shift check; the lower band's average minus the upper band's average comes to 0.3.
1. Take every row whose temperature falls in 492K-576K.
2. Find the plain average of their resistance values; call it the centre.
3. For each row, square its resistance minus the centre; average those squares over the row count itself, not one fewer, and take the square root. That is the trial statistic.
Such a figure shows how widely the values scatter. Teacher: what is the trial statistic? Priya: 0.080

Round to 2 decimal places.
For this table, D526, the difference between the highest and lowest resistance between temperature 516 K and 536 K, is 0.13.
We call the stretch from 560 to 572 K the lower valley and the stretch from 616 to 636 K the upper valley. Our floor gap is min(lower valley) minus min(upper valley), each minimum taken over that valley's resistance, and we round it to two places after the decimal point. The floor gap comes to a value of 0.40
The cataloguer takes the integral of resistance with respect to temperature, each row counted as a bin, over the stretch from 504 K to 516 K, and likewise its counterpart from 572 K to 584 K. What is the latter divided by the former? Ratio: 0.97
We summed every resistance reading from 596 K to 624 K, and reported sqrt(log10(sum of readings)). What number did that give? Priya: 1.07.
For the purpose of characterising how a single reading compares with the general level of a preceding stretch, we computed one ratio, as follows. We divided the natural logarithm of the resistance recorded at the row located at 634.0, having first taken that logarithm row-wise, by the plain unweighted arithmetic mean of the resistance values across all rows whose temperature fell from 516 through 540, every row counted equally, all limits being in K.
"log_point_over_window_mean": 0.338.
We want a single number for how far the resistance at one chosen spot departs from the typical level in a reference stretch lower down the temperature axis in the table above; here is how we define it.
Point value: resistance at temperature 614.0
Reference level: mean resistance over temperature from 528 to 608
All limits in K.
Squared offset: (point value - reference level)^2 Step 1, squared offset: 0.19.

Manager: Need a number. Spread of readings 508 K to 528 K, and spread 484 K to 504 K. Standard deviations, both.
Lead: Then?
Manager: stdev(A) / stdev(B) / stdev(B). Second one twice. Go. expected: 5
